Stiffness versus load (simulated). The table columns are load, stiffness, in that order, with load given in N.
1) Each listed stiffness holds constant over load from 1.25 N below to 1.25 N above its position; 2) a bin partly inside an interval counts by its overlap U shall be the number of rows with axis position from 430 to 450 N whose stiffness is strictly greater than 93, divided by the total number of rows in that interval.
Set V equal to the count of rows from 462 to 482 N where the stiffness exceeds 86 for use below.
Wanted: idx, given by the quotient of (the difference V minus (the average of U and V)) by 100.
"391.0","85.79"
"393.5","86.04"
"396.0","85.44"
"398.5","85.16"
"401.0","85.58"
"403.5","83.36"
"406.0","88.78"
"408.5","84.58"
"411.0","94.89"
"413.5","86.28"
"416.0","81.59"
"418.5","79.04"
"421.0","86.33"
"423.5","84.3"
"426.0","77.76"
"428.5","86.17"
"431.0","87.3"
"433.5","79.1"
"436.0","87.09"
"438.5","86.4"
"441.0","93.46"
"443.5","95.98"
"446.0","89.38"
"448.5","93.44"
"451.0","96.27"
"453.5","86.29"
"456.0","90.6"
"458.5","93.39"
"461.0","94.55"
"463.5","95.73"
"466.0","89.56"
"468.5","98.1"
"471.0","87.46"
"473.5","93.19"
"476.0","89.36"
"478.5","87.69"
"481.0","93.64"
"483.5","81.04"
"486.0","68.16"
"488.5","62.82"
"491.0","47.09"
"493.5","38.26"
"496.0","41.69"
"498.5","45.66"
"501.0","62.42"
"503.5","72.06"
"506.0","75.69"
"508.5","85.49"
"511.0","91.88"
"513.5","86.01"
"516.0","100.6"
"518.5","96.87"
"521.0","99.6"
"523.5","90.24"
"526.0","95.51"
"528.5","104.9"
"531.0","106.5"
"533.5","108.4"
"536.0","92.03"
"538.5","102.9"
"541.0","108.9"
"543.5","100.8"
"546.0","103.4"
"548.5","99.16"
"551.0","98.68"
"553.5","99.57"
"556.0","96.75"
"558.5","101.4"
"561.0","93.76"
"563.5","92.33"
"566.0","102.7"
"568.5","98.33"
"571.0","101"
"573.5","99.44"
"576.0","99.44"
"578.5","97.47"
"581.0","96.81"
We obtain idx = 0.038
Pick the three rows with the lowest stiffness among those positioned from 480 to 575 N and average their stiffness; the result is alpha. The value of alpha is 42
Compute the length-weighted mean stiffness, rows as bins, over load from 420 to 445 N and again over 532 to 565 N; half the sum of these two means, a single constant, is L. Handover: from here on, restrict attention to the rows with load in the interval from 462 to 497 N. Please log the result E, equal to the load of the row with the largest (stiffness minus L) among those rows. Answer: 468.5 N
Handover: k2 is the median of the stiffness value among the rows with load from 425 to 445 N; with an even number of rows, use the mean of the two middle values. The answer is 87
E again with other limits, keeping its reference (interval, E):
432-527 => 516.0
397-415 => 411.0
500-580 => 541.0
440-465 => 451.0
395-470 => 468.5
